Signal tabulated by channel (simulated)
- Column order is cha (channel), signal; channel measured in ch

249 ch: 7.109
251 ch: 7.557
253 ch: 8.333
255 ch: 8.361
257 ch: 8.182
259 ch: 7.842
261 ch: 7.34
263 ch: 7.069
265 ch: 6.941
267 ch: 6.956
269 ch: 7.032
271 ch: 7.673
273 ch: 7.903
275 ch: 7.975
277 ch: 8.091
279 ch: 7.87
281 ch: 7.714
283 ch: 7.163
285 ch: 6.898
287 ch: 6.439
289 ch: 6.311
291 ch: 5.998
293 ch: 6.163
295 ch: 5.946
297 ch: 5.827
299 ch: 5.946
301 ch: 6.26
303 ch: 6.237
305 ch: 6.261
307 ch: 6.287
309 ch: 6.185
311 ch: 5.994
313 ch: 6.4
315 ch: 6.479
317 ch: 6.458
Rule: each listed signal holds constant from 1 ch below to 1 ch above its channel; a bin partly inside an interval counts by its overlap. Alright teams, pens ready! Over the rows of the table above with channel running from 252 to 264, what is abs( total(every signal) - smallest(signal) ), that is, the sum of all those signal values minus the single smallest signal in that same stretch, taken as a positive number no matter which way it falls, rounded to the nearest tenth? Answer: 40.1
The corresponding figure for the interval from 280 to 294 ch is 40.7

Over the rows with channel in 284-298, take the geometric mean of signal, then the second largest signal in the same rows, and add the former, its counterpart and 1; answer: 13.7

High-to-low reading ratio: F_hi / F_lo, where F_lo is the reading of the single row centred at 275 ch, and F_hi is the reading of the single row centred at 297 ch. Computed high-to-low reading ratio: 0.73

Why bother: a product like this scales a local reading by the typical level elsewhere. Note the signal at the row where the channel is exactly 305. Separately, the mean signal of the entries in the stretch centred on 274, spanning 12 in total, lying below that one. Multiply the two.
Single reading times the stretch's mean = 49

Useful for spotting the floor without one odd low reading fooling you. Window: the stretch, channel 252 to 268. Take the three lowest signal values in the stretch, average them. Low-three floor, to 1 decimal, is 7.0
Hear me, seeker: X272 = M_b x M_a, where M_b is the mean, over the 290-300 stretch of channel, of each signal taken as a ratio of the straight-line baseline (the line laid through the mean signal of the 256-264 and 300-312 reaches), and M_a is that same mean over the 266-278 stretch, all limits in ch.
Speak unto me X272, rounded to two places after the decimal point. 0.96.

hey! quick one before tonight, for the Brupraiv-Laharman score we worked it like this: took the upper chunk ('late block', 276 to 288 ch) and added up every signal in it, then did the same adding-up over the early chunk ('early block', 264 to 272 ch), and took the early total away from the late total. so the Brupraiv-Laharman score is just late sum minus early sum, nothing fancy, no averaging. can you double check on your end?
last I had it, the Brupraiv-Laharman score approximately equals 16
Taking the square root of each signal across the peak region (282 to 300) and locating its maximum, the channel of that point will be 283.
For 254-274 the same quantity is 255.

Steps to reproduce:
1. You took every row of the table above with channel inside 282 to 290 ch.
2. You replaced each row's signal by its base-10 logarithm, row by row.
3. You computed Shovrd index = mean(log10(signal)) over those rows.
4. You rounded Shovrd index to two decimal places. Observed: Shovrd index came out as 0.83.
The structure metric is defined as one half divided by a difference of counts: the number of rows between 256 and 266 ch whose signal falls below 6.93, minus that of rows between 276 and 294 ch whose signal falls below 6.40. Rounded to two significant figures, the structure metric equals -0.17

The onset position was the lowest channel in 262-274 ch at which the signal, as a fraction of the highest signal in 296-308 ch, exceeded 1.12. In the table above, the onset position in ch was 263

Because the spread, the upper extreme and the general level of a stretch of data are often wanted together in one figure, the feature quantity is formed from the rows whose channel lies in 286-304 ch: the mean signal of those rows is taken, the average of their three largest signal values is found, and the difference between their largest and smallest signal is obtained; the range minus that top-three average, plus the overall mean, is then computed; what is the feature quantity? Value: 0.40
